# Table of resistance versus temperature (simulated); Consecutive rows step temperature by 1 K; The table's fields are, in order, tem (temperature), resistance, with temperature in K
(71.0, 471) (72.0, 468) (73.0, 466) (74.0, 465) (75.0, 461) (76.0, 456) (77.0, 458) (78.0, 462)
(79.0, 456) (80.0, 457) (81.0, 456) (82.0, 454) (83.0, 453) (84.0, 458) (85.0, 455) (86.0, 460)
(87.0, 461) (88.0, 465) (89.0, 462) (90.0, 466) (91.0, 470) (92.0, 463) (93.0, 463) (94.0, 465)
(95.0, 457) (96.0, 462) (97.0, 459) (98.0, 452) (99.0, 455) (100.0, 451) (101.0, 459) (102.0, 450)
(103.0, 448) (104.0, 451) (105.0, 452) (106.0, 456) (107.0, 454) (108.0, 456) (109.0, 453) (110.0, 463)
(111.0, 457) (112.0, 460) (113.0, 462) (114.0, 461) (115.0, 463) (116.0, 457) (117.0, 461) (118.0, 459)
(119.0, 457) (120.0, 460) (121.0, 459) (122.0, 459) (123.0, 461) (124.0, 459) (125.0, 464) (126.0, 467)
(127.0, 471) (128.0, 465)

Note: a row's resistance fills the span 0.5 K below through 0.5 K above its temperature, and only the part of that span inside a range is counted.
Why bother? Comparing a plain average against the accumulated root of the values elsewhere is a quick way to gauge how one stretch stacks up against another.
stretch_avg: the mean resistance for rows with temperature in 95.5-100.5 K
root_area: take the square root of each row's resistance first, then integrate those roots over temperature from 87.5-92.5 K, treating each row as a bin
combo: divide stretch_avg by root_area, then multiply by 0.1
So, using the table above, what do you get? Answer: 0.423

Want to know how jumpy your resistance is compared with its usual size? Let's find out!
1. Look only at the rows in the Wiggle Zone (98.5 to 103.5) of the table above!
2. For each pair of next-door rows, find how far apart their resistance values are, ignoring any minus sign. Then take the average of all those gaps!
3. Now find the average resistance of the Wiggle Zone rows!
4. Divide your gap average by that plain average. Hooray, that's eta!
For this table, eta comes 0.013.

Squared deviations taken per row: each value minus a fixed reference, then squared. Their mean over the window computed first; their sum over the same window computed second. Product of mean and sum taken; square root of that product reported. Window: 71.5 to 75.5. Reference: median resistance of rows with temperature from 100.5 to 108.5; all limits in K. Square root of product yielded 301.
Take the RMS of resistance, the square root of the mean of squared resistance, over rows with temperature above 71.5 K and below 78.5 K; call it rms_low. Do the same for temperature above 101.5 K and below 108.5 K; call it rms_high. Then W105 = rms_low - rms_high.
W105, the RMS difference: 10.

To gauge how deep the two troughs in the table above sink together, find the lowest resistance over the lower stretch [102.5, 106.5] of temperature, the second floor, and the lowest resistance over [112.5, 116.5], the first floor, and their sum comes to 905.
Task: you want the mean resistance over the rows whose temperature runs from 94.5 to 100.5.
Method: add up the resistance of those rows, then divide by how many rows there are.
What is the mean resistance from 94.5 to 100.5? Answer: 456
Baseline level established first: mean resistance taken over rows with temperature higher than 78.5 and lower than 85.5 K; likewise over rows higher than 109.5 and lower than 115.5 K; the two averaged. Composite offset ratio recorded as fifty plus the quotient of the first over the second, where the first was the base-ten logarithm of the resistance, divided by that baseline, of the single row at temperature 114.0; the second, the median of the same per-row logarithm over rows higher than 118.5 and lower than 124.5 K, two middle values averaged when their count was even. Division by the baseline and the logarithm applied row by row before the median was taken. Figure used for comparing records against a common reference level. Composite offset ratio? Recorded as 53.8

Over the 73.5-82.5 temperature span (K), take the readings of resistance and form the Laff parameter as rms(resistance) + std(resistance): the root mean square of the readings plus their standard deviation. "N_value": 462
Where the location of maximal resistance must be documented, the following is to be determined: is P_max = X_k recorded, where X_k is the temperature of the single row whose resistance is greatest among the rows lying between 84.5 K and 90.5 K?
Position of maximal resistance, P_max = 90.0 K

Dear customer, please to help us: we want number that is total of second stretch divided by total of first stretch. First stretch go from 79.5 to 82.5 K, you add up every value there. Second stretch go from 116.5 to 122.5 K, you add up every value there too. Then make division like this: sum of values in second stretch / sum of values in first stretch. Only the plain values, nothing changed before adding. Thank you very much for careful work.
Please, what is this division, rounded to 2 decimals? 2.02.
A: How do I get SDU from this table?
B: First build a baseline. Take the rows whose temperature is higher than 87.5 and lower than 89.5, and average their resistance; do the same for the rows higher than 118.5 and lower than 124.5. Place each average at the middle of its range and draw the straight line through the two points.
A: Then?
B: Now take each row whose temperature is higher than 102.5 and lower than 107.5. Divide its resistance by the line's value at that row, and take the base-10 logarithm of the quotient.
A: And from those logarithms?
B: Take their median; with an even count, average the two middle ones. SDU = -0.0089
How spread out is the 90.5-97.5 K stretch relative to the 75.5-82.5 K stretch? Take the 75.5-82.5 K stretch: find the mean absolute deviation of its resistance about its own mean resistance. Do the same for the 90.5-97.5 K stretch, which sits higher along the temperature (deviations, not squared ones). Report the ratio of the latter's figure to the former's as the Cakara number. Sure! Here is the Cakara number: 1.69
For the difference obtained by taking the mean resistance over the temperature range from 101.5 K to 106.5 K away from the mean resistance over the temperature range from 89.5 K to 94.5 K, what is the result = 14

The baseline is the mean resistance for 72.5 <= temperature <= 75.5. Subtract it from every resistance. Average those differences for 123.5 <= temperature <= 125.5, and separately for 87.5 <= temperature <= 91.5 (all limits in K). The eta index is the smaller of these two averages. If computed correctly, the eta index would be -2.5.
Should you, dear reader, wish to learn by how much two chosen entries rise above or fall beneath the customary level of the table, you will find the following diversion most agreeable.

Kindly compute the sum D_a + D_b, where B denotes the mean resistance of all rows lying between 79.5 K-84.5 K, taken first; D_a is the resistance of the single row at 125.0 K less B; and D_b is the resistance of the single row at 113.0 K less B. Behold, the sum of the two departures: 15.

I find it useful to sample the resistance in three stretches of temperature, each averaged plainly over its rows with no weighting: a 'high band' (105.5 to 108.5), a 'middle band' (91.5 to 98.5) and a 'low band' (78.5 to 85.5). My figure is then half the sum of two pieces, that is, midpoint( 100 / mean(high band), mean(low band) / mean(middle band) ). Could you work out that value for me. 0.605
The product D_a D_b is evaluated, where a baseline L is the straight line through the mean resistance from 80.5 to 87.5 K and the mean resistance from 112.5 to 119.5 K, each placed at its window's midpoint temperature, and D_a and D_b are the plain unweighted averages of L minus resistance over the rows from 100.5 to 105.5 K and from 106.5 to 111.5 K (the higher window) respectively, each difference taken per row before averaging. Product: 18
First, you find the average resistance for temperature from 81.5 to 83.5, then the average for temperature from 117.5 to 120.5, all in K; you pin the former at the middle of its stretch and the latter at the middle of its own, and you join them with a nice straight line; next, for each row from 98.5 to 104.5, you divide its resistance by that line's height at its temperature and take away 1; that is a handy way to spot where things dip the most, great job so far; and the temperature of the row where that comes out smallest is 103.0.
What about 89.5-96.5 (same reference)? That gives 95.0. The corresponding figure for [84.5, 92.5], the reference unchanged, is 85.0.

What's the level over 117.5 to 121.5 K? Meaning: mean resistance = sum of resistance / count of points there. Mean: 459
